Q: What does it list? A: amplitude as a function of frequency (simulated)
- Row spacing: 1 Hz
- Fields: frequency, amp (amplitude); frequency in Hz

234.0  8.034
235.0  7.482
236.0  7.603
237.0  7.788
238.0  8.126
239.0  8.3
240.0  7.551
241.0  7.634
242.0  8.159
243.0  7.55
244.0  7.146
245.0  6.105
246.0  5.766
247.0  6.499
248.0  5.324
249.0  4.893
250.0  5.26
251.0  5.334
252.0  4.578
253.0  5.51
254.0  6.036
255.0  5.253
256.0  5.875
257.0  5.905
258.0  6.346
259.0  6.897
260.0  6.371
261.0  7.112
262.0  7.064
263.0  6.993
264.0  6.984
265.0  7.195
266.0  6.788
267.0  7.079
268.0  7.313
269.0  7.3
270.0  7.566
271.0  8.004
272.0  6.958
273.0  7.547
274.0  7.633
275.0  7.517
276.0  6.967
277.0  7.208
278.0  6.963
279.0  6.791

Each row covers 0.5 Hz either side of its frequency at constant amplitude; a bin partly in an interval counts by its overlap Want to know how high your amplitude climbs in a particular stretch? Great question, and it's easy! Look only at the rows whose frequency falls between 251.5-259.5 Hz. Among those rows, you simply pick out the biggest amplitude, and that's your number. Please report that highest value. 6.897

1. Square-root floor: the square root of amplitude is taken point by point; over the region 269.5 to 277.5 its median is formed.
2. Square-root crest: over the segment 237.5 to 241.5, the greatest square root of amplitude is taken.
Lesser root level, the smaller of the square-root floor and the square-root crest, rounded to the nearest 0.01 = 2.74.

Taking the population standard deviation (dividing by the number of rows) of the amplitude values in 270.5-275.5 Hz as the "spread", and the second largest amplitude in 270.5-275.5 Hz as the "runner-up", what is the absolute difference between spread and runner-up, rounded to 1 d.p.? 7.3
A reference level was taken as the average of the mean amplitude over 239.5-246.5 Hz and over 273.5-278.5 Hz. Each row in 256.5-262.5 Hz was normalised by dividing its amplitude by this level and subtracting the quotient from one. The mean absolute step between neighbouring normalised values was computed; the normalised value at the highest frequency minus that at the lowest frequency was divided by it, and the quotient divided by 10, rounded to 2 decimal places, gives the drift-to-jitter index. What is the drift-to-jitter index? -0.25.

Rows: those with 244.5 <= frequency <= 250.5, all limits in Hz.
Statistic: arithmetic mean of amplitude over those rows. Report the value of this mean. 5.6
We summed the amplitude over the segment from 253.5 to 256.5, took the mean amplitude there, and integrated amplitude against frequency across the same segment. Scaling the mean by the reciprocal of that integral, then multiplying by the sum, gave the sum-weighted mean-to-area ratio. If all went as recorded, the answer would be 5.72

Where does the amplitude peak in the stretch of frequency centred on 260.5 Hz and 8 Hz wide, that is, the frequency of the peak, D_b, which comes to 261.0 Hz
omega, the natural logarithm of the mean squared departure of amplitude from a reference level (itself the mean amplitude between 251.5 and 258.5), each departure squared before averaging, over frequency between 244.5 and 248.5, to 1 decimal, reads -1.3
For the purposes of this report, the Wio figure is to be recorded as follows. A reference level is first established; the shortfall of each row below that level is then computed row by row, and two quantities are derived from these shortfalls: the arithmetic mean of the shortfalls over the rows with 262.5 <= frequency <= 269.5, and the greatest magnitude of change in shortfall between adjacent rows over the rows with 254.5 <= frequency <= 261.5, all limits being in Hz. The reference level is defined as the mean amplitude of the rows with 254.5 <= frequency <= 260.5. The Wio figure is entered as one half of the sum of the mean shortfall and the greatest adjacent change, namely -0.1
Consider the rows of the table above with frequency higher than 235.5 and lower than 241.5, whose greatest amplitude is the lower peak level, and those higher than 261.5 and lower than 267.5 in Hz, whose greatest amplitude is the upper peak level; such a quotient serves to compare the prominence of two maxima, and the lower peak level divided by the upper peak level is 1.2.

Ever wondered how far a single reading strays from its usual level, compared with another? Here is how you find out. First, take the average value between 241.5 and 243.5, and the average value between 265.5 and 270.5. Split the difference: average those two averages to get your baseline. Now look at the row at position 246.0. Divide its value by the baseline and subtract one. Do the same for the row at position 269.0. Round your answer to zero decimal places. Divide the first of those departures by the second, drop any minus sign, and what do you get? 8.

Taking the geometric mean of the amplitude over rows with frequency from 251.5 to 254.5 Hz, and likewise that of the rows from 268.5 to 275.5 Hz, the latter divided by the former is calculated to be 1.40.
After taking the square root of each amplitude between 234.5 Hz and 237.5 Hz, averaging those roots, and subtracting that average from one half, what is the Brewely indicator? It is -2.26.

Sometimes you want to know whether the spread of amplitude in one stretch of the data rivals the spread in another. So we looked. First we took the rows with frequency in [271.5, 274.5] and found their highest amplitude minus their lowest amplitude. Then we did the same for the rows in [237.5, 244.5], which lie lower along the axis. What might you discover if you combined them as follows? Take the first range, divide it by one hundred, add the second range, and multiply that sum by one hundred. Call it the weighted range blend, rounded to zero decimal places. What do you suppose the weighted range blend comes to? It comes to 116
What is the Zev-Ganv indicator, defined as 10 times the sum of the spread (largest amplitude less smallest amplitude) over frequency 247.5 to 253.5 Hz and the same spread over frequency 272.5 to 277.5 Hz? 16.0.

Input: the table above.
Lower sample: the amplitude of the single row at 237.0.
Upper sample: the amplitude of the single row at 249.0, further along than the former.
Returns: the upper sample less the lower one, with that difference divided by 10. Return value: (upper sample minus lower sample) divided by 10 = -0.29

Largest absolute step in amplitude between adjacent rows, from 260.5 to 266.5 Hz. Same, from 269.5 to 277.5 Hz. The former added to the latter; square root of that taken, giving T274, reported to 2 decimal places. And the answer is 1.21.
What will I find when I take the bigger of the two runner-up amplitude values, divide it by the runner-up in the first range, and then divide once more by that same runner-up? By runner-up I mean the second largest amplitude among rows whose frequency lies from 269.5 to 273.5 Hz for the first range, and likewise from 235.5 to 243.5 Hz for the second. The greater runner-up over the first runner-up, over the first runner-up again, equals 0.143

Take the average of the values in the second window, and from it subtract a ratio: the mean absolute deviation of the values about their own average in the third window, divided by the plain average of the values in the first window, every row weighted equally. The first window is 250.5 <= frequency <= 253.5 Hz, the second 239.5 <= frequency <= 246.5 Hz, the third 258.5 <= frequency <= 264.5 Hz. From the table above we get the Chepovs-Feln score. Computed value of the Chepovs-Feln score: 7.10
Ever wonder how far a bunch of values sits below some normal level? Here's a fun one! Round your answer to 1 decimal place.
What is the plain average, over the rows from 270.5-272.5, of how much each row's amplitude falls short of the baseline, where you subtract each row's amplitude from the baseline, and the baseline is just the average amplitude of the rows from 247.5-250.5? -2.3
